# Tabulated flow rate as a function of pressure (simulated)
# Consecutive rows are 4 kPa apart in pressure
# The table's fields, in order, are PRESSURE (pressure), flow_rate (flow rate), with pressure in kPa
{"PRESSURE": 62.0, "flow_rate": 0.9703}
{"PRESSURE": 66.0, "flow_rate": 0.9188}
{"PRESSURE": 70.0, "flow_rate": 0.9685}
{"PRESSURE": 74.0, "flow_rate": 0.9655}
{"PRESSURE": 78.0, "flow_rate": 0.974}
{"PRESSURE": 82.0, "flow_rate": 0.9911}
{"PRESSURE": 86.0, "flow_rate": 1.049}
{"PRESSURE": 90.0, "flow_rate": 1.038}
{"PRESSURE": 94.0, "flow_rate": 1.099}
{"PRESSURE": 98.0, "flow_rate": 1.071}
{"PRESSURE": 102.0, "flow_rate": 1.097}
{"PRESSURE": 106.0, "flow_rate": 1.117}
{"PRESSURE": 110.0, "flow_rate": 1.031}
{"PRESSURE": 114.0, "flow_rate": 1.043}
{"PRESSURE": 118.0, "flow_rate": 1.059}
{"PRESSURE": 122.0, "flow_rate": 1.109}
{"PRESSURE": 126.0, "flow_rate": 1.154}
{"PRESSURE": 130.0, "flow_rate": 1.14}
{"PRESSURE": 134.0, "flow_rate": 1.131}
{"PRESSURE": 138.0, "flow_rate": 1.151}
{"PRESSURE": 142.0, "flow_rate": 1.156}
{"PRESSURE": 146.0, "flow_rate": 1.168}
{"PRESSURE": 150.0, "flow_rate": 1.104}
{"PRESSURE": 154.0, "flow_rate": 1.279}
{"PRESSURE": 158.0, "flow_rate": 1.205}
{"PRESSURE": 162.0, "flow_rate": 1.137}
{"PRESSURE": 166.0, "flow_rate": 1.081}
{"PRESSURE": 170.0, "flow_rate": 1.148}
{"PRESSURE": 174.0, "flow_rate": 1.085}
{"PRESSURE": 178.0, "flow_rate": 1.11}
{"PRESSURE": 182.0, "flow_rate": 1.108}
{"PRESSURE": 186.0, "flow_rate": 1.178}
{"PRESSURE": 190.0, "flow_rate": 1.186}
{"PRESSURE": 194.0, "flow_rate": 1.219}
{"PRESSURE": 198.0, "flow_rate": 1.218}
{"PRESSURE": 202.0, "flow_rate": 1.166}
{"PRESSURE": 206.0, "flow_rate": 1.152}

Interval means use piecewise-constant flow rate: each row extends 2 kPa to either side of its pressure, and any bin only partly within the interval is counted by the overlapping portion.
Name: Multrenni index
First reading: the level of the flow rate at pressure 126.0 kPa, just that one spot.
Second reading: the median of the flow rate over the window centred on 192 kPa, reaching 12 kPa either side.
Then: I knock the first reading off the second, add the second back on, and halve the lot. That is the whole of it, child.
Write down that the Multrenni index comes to 0.605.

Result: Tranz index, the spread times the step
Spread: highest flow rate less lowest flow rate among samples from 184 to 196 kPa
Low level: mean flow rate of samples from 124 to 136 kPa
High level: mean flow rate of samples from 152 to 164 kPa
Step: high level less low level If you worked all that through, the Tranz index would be 0.0027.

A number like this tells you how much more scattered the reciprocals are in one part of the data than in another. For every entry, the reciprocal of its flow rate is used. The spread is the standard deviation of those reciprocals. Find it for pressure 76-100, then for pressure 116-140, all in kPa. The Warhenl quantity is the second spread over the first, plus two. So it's 2.7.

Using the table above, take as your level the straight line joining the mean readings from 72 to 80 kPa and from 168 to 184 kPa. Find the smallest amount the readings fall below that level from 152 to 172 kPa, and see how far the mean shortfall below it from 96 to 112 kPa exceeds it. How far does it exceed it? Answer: 0.13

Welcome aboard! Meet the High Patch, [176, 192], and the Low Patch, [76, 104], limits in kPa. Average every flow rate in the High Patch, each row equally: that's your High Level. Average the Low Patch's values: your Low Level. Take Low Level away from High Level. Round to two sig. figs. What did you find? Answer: 0.10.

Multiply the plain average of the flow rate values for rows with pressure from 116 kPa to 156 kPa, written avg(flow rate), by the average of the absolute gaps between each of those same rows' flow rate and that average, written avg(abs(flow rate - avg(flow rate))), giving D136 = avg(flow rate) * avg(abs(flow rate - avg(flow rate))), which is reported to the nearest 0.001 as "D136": 0.042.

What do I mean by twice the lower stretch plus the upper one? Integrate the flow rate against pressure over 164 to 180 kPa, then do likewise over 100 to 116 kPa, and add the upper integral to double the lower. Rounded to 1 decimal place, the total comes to 52.0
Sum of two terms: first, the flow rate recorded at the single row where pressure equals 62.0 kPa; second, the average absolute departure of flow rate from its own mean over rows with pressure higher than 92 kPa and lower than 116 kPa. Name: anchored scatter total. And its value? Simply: 1.00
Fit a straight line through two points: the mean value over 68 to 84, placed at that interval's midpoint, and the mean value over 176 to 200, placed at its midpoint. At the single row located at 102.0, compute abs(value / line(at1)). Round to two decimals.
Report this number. 1.08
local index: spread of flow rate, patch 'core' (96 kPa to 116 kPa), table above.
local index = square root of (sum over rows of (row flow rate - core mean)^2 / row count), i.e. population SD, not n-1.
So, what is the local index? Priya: 0.032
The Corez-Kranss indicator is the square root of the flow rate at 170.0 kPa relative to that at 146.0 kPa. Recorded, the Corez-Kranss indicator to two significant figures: 0.99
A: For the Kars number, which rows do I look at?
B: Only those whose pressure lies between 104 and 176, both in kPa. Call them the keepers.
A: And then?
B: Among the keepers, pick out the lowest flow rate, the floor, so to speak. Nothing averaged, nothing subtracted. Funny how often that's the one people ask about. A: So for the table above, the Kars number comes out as 1.031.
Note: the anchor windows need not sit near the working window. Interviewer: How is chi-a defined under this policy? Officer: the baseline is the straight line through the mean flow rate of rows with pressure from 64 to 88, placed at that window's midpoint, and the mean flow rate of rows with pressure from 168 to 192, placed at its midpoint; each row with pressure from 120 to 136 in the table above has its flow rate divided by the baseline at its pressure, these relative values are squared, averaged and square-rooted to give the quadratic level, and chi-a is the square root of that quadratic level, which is 1.04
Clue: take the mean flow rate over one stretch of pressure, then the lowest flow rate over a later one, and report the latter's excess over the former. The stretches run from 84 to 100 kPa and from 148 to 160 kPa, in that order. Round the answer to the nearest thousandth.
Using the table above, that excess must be 0.040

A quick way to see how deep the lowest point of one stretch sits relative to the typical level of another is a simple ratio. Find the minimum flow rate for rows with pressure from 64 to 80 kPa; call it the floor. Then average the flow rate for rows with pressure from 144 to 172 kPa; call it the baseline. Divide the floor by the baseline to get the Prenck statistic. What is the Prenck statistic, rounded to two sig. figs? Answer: 0.79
